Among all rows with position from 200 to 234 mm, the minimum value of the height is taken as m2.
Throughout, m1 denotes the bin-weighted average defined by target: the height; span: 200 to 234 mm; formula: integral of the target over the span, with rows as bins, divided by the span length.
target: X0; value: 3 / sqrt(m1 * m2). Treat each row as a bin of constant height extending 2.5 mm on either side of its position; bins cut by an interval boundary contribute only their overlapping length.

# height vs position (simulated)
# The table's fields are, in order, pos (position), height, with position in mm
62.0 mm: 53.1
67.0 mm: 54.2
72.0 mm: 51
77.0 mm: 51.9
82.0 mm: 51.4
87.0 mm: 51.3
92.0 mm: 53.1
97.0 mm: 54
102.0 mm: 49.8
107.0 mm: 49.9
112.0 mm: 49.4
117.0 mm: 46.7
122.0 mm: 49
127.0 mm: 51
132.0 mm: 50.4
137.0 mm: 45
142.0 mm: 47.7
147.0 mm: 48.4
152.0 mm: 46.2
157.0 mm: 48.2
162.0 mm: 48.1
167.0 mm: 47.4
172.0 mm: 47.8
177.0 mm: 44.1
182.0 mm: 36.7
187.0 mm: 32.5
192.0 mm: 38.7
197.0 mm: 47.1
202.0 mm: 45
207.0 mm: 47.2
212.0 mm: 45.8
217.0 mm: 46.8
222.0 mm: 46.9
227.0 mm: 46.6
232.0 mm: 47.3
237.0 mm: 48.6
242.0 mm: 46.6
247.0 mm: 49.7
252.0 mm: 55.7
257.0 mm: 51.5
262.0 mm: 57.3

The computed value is 0.066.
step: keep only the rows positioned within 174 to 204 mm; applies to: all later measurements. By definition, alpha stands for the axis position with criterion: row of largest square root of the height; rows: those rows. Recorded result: 197.0 mm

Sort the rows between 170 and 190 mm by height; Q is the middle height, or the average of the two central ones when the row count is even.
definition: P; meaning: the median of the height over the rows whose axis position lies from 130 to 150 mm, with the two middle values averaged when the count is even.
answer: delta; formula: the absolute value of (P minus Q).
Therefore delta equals 8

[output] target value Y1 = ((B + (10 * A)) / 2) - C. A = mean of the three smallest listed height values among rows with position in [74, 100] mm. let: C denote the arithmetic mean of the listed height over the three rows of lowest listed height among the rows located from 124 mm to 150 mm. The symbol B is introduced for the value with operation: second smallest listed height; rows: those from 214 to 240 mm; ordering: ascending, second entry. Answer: 234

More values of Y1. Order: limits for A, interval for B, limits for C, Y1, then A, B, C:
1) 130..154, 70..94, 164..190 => 219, 46.3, 51.3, 37.8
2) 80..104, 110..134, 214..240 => 232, 50.8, 49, 46.8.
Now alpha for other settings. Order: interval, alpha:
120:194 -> 127.0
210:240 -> 237.0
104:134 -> 127.0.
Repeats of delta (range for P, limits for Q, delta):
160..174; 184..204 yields 6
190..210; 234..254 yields 3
